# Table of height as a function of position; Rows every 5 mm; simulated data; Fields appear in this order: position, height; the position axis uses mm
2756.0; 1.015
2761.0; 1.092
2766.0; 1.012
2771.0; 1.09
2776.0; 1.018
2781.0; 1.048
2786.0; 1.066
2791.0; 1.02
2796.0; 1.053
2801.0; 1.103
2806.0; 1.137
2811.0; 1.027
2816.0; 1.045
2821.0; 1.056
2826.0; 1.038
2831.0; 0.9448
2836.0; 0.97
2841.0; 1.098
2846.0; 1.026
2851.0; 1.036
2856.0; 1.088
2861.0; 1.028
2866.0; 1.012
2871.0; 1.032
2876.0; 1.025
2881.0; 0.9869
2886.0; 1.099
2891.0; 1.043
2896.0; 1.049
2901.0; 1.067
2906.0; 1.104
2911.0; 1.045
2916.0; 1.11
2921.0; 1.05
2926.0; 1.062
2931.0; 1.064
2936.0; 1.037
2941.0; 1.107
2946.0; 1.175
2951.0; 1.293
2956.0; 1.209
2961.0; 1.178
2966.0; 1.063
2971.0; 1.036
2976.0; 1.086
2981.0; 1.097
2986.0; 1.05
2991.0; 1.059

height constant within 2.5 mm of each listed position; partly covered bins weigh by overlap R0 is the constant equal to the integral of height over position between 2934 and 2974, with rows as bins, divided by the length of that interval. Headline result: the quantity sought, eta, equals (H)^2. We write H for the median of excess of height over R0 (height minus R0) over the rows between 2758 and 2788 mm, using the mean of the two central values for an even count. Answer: 0.0065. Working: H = -0.081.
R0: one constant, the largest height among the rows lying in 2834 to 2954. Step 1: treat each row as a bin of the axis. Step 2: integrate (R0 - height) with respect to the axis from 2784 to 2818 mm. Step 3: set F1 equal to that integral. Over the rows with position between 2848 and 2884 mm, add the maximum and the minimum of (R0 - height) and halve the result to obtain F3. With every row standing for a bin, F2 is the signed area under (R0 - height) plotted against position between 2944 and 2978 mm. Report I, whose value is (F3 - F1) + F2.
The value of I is -2.6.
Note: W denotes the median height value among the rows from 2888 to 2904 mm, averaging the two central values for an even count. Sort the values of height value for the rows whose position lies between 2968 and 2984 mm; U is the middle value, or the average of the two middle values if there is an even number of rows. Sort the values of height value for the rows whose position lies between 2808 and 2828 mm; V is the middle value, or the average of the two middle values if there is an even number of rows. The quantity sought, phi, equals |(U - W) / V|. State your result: 0.036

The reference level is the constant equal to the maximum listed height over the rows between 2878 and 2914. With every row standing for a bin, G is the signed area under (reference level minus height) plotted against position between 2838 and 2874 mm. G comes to 2.15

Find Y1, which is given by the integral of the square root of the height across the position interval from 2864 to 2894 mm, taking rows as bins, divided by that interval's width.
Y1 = 1.02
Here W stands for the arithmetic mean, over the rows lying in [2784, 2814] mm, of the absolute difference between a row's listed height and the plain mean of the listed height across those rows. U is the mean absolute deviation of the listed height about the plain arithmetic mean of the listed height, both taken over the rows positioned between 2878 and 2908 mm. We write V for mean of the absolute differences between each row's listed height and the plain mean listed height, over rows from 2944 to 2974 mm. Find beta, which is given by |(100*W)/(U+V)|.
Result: 33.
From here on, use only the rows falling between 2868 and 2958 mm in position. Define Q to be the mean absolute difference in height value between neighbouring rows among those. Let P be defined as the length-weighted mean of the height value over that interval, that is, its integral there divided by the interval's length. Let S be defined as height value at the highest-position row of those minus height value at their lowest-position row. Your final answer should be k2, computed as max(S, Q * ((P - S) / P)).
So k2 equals 0.177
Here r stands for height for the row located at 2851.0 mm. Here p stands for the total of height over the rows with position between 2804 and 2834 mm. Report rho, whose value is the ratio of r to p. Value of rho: 0.166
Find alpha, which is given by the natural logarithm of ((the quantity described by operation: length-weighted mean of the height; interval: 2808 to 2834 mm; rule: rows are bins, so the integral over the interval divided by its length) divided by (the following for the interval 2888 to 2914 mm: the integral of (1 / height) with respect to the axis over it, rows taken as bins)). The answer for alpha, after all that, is -3.17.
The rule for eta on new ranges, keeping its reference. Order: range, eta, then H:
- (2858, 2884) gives 0.0127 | -0.113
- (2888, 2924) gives 0.0077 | -0.088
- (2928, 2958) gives 0.0000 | 0.003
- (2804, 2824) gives 0.0076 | -0.087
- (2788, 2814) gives 0.0072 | -0.085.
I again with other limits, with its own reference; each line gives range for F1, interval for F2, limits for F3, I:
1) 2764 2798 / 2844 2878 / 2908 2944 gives 0.5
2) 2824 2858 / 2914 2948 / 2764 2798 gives -1.7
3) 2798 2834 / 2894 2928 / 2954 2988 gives -1.0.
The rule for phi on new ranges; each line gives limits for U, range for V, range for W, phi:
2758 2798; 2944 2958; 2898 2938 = 0.010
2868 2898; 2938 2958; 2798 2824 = 0.016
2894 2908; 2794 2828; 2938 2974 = 0.103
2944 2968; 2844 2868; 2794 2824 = 0.120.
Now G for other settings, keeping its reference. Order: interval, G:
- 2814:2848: 2.68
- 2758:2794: 1.98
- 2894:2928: 1.16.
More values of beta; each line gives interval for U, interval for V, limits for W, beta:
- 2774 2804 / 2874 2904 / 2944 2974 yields 148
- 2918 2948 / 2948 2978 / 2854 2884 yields 17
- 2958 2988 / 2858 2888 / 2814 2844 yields 77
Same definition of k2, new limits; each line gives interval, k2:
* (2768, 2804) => 0.041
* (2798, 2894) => 0.052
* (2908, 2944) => 0.062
